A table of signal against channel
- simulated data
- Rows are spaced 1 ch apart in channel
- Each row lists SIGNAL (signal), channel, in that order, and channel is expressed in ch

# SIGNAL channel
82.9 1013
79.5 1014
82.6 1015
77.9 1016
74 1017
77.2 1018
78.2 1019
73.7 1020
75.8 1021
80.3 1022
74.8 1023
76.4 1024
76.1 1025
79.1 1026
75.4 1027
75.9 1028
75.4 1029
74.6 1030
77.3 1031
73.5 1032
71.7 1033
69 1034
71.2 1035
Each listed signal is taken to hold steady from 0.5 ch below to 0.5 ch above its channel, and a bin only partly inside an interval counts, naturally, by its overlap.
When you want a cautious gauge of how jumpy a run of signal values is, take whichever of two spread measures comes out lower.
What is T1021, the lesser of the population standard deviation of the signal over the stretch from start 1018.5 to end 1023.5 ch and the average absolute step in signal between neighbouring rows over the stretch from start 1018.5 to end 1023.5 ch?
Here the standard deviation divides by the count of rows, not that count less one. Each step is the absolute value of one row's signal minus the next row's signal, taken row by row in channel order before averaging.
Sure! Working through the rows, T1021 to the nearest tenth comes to 2.4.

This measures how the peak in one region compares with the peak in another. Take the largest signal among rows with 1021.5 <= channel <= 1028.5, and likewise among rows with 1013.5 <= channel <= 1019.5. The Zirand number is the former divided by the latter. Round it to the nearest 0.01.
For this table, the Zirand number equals 0.97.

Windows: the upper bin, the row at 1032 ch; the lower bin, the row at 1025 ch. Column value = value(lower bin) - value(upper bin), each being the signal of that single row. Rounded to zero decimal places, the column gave 3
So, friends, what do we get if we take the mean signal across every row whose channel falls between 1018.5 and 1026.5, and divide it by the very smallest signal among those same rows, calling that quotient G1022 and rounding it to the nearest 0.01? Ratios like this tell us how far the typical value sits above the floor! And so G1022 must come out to 1.04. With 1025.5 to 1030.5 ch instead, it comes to 1.02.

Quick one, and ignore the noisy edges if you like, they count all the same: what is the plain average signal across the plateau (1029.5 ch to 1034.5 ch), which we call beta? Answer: 73.2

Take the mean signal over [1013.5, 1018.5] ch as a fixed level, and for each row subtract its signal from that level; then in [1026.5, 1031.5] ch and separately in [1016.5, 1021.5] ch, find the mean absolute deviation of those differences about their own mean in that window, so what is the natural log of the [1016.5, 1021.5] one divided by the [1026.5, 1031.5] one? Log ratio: 0.8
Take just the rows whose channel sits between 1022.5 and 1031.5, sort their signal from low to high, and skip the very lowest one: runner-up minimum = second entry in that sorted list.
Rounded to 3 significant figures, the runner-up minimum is 74.8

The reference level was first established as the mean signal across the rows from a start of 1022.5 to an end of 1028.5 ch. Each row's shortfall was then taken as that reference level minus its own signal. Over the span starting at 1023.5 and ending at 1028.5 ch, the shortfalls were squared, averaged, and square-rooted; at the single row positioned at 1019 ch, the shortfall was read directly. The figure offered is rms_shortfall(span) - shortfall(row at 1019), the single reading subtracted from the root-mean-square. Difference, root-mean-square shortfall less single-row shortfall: 3.3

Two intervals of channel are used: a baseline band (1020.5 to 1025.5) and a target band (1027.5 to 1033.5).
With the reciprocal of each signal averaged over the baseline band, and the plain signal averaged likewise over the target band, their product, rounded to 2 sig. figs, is 0.98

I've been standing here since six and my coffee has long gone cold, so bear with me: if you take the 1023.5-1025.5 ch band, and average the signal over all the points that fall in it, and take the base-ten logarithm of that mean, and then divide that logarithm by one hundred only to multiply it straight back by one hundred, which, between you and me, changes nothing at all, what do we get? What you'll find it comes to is 1.88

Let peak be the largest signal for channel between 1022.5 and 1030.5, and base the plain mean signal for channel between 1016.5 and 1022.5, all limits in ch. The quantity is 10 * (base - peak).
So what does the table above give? -26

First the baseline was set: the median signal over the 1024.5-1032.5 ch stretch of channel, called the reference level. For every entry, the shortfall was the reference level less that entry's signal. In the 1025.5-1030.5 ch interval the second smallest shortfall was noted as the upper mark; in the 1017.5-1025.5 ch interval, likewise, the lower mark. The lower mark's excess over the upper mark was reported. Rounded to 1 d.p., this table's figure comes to -2.3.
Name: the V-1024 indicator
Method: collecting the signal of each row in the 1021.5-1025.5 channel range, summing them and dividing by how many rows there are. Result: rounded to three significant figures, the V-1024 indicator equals 76.9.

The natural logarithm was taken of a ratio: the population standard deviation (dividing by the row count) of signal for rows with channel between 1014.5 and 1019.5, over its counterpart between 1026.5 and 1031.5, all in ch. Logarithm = 1.1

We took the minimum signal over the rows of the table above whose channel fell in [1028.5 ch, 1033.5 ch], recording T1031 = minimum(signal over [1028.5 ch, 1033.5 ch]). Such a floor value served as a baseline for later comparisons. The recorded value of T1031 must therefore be 71.7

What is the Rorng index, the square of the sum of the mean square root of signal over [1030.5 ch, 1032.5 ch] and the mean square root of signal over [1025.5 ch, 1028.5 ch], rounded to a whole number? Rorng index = 304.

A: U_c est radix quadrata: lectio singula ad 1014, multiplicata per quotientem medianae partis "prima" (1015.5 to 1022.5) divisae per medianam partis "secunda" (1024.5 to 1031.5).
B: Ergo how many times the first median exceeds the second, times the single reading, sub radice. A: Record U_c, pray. 8.99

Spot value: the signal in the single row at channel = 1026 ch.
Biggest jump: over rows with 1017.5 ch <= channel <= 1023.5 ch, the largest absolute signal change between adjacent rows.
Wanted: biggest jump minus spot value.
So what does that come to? -74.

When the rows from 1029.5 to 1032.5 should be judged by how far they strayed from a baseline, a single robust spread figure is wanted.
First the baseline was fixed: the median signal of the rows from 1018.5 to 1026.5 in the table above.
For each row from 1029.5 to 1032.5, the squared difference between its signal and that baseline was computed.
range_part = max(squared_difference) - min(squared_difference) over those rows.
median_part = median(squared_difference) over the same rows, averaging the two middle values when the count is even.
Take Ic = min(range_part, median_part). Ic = 2.7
